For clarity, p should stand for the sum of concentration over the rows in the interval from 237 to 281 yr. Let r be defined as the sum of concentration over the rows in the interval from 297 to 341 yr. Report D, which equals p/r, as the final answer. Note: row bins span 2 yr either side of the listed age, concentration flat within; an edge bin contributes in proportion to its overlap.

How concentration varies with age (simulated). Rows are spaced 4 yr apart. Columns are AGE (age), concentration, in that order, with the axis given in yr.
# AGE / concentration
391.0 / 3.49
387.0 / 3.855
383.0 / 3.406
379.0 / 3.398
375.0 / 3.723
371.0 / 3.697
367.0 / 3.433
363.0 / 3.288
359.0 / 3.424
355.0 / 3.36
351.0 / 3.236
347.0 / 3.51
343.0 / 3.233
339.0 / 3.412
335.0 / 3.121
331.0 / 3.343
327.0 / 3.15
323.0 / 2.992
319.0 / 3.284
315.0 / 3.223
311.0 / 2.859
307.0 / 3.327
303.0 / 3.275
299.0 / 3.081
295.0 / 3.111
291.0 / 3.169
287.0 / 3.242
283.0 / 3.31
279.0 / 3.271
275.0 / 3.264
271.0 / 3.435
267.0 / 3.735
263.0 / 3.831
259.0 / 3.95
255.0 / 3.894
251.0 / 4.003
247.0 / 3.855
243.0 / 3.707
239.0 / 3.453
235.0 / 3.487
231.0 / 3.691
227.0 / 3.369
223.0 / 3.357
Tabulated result 1.15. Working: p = 40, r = 35.1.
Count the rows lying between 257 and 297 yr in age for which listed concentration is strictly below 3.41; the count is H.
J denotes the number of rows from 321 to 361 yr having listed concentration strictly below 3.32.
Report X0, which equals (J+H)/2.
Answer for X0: 5.5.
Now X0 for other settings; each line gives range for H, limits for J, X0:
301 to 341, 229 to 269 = 4.5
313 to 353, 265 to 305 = 8.0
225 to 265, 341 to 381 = 2.0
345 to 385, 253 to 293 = 5.0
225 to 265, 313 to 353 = 4.0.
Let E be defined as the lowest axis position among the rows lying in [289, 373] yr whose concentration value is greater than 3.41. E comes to 339.0 yr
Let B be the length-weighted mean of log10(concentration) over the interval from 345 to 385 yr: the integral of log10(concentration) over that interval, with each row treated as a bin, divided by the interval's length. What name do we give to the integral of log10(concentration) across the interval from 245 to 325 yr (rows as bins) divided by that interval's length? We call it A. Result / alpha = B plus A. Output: 1.07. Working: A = 0.53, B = 0.537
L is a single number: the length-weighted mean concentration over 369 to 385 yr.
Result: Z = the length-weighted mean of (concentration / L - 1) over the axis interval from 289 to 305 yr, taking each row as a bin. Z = -0.11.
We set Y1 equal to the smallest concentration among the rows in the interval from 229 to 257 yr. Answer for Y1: 3.453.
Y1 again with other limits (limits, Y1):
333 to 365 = 3.121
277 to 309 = 3.081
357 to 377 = 3.288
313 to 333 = 2.992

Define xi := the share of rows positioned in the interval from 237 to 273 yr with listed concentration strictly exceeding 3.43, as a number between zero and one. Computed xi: 1.00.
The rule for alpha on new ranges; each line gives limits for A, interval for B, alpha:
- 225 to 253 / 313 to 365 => 1.08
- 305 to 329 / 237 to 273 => 1.07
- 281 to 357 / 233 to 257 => 1.08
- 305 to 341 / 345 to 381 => 1.04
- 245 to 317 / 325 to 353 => 1.05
